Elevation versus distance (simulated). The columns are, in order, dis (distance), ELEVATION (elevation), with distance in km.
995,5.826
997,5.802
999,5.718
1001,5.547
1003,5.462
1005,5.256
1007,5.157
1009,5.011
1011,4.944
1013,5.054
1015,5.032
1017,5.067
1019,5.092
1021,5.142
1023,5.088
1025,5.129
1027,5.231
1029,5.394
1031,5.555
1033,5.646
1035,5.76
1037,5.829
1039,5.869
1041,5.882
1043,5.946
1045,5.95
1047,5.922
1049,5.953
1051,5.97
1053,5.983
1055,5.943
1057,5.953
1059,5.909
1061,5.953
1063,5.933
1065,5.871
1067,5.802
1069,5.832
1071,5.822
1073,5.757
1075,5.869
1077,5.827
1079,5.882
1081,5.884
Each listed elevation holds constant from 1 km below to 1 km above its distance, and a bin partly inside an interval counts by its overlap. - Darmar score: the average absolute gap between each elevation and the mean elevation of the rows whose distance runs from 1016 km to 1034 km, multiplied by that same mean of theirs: 1.0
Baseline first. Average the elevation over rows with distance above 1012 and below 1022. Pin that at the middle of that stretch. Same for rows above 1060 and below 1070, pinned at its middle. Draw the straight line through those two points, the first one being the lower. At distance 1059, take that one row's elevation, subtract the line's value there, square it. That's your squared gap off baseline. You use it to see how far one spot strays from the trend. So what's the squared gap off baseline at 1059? 0.017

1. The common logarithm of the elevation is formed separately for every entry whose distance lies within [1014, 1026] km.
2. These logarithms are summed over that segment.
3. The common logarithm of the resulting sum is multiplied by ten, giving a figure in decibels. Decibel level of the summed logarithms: 6.27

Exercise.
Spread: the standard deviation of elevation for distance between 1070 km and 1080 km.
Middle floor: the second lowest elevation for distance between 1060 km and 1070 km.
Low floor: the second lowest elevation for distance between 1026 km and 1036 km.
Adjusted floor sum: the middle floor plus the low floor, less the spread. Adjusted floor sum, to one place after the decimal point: 11.2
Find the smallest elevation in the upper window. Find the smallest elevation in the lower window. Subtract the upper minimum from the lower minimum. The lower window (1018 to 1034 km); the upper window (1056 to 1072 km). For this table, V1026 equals -0.71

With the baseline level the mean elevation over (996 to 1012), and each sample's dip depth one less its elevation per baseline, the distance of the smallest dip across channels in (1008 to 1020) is 1019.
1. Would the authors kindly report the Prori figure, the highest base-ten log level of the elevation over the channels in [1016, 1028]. 0.719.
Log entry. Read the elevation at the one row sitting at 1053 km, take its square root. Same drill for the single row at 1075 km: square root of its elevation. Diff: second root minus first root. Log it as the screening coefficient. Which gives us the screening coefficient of -0.023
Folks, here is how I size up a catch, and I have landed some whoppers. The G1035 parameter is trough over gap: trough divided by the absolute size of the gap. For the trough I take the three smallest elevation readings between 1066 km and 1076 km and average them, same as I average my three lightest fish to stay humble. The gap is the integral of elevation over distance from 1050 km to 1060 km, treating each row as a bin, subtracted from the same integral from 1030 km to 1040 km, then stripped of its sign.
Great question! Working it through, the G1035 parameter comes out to 2.6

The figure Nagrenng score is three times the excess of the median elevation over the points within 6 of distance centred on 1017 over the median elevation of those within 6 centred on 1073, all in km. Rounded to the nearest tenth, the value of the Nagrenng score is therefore -2.3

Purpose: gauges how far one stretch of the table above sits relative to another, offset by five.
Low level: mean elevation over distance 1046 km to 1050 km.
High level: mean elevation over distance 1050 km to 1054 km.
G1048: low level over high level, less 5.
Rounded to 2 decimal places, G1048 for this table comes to -4.01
